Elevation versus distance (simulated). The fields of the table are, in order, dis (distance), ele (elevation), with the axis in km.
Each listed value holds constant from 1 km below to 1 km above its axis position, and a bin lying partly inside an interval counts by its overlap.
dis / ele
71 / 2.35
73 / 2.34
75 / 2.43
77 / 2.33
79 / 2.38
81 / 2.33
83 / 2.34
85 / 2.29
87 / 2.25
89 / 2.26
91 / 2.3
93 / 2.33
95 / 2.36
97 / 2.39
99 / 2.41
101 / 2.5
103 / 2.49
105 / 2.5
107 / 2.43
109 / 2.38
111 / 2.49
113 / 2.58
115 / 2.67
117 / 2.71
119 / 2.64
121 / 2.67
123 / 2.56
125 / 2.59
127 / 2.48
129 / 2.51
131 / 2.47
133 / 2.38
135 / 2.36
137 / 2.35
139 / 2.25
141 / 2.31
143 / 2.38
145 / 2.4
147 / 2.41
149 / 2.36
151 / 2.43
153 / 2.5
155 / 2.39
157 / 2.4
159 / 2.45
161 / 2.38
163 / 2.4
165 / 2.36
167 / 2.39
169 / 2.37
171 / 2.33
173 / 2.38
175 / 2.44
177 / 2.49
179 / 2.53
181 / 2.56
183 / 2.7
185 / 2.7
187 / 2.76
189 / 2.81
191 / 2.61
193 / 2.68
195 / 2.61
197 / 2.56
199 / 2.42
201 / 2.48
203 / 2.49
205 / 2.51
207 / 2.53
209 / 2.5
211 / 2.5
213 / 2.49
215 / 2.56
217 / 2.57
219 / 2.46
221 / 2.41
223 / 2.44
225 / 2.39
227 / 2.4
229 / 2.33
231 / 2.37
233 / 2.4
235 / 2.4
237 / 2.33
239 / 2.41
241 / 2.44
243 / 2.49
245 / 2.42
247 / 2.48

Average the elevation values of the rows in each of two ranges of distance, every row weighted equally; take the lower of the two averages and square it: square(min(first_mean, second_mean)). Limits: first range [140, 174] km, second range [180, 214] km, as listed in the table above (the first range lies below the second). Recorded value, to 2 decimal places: 5.71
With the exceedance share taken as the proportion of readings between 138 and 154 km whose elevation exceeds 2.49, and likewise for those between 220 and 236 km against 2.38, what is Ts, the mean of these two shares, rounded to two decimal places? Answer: 0.44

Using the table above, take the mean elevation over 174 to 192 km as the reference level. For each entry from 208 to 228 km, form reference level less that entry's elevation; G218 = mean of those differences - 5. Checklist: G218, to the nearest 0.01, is -4.85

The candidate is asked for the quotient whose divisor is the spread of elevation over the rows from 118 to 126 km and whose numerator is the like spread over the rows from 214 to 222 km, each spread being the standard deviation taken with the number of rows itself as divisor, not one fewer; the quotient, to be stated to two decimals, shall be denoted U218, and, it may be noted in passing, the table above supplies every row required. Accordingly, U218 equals 1.58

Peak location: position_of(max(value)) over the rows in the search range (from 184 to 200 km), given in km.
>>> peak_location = 189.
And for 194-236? 195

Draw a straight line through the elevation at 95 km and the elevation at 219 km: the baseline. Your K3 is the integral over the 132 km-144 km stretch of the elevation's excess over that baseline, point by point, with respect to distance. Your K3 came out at -0.7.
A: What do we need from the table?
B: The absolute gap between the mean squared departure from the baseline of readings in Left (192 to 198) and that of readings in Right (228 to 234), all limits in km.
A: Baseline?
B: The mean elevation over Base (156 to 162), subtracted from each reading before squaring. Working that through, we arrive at 0.042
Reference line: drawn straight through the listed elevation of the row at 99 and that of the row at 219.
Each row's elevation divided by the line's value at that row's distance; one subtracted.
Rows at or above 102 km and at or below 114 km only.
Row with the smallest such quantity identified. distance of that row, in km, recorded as 109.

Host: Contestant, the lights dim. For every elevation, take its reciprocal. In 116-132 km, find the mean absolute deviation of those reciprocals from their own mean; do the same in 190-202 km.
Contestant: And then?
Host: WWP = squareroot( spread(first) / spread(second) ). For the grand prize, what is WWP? 1.0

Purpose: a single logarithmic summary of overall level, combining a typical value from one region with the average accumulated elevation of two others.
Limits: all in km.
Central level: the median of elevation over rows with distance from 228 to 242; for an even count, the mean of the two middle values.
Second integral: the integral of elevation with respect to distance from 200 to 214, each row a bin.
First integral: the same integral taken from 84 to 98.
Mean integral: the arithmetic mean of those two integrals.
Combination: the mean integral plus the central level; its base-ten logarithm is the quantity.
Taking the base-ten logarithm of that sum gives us 1.56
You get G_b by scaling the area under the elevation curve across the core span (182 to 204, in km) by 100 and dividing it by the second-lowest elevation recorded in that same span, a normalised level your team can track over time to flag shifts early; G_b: 2324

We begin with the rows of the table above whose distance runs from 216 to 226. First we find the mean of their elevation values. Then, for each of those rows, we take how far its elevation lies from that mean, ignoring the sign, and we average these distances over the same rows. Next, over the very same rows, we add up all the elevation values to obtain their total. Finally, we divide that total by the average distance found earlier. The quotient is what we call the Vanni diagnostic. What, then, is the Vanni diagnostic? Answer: 251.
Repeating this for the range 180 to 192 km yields 231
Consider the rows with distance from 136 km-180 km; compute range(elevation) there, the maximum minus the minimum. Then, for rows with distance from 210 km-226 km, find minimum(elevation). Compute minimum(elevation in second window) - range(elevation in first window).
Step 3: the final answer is 2.11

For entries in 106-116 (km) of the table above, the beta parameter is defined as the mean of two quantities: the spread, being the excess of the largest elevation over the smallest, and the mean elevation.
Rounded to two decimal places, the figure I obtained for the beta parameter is 1.40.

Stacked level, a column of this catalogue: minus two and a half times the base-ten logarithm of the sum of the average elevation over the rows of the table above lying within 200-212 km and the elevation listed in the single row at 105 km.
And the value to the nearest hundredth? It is -1.75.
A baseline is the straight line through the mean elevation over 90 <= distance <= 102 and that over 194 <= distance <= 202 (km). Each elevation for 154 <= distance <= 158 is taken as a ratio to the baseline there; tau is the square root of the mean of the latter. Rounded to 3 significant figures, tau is 0.986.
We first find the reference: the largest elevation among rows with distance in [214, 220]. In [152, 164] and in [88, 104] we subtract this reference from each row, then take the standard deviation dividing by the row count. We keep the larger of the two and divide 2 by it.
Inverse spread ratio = 25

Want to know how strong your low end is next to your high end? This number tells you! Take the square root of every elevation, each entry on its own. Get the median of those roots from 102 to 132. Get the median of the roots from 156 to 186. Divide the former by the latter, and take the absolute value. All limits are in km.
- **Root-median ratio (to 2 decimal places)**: 1.02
